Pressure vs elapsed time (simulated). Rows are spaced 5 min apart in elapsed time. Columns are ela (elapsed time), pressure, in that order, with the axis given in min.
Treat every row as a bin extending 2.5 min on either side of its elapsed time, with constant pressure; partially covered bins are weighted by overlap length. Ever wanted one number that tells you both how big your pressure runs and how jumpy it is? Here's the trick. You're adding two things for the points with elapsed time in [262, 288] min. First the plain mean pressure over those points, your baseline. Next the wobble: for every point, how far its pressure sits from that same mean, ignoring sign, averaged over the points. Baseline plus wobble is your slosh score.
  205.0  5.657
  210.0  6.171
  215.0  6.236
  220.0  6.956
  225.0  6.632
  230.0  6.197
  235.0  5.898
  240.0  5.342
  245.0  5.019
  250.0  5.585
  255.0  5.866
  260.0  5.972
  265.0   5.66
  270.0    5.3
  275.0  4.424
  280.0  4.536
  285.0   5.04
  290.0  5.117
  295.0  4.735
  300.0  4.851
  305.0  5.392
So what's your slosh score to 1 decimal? 5.4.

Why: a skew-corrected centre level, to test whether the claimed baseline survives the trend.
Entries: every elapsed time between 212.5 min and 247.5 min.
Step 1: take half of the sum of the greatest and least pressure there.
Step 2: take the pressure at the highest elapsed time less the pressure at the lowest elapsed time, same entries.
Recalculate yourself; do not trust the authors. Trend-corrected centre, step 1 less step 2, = 7.2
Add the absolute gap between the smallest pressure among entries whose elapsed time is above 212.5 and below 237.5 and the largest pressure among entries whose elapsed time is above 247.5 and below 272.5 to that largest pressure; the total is 6.0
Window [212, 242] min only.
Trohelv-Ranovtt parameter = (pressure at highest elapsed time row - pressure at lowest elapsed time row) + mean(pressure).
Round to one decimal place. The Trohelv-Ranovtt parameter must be 5.3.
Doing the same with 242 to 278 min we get 4.8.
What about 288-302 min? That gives 4.6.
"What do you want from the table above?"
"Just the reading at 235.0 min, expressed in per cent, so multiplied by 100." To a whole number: 590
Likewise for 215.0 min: 624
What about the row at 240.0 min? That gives 534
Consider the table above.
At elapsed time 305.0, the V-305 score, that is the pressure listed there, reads 5.392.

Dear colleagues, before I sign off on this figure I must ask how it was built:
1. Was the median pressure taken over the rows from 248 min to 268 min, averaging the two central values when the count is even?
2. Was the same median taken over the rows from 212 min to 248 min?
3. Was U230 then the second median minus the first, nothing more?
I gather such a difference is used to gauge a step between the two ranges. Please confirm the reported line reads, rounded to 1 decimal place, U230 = 0.4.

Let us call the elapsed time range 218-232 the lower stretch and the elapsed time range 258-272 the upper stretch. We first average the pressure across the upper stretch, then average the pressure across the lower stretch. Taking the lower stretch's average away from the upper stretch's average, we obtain -0.95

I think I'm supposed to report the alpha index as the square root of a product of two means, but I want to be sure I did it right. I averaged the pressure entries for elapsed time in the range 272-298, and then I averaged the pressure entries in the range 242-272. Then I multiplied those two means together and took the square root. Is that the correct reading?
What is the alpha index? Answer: 5.2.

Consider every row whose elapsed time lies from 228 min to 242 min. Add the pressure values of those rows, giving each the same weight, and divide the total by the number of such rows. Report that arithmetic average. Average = 5.8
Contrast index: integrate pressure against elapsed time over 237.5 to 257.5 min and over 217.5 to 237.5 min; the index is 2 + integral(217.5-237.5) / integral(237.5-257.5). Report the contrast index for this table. 3.18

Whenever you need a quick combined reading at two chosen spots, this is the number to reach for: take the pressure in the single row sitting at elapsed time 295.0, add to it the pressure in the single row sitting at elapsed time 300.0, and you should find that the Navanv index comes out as 9.6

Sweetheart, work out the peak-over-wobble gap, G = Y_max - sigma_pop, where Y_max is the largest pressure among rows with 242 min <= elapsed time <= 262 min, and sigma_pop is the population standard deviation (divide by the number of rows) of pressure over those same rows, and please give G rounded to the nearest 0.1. 5.6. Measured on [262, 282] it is 5.1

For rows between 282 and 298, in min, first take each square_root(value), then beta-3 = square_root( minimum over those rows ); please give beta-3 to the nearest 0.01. 1.48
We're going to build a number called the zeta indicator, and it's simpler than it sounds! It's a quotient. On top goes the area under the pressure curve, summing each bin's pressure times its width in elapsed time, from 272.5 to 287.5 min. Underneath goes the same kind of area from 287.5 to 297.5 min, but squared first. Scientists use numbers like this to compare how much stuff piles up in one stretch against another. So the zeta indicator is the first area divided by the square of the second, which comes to 0.029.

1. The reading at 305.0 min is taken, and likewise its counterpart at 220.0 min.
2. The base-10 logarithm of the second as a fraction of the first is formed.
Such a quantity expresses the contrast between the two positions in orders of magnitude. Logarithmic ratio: 0.111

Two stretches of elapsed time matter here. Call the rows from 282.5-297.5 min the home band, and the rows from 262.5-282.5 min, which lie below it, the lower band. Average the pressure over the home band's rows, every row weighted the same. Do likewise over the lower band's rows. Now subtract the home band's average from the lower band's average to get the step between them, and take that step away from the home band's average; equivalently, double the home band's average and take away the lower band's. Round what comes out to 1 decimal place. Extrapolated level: 4.9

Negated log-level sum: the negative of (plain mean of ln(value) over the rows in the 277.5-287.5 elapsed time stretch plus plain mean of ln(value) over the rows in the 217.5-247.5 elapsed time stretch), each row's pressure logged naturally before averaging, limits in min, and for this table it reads -3.35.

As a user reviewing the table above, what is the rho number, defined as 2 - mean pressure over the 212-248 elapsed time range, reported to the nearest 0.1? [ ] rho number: -4.0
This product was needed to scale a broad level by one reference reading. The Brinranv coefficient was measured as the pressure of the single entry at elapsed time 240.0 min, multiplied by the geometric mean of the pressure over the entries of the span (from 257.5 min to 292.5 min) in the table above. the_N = 27.4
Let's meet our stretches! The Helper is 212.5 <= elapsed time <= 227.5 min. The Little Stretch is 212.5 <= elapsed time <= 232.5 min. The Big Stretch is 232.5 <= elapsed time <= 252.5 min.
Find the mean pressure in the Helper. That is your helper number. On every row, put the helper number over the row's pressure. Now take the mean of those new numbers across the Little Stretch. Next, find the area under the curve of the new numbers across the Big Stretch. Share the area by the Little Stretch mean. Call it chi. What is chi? 23.9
